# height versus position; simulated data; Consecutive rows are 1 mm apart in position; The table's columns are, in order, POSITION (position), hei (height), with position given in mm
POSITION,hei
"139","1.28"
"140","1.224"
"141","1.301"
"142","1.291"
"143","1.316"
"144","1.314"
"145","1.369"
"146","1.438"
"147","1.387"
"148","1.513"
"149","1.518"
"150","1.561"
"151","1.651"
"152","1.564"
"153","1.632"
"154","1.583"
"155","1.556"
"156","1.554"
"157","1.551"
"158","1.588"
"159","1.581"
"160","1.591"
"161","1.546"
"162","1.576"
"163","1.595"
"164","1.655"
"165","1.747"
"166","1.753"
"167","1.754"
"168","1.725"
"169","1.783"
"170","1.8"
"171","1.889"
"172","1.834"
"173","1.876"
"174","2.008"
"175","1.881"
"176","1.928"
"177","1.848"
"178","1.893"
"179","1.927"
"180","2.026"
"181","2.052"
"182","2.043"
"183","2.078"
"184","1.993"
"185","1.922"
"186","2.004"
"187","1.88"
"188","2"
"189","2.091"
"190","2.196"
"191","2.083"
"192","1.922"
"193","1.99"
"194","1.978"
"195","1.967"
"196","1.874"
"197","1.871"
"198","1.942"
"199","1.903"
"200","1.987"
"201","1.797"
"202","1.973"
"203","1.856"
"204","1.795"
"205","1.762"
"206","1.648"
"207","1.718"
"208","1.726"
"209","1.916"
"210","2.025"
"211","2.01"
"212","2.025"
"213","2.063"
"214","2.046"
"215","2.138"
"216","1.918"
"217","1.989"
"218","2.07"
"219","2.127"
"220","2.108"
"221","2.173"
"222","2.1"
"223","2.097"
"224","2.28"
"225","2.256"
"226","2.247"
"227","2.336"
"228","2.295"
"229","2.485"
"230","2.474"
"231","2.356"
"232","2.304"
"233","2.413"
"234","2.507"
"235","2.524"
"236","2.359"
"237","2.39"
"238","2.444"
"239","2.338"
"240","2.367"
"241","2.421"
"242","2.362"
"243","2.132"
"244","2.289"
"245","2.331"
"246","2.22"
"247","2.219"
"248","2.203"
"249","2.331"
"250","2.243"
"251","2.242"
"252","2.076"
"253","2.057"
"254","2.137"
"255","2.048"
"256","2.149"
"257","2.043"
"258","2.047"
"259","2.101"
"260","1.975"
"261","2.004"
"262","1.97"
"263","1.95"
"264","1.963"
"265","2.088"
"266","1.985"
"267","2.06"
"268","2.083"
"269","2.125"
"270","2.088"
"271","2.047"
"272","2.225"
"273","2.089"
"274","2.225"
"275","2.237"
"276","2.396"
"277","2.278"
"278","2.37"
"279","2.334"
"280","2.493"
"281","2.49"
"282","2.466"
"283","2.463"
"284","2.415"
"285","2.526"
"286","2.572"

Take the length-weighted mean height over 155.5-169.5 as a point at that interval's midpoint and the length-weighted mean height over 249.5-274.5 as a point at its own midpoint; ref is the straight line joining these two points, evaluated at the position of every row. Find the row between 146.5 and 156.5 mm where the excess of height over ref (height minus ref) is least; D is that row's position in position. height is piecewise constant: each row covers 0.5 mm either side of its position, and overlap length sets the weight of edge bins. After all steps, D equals 147 mm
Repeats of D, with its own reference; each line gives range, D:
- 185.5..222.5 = 206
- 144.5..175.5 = 145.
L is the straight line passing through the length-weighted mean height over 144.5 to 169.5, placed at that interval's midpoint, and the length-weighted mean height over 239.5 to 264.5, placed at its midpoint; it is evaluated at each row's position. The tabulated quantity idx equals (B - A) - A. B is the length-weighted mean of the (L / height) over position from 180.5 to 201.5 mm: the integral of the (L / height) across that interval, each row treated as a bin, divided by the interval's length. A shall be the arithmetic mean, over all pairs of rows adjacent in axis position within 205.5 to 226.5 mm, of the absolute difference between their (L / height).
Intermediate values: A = 0.032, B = 0.91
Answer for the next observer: 0.84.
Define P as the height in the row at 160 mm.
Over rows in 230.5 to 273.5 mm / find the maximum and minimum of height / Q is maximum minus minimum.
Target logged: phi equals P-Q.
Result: 1.0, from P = 1.591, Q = 0.6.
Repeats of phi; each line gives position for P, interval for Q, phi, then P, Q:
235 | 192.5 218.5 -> 2.0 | 2.524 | 0.5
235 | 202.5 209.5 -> 2.3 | 2.524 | 0.3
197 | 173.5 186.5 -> 1.6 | 1.871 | 0.2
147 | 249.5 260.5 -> 1.1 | 1.387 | 0.3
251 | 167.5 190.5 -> 1.8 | 2.242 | 0.5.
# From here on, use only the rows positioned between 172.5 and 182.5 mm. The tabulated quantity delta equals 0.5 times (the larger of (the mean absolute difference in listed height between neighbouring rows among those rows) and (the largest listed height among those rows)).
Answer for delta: 1.03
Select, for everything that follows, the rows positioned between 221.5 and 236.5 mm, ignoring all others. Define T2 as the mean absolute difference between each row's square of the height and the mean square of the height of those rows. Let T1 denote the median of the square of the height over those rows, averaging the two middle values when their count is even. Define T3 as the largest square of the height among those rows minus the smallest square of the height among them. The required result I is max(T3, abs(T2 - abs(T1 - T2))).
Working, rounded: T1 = 5.5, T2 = 0.48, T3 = 1.97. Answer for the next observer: 4.5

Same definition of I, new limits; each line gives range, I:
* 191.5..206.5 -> 3.0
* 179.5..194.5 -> 3.5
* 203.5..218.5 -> 3.0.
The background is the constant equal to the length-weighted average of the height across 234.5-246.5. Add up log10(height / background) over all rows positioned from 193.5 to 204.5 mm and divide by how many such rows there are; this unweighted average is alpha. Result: -0.09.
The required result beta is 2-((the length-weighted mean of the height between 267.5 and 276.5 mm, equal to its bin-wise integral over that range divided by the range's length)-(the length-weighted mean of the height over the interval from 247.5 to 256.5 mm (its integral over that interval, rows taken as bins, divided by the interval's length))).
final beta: 2.0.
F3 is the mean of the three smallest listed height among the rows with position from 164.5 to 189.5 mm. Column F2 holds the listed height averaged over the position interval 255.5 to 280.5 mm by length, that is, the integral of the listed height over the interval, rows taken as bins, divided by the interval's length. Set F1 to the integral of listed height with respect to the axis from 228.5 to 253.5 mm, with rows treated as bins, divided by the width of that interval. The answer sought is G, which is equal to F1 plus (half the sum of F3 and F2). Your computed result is 4.26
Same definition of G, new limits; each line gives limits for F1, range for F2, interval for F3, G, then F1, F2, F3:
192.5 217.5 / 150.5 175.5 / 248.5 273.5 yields 3.74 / 1.92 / 1.69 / 1.96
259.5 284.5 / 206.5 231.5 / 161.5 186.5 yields 4.06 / 2.19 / 2.12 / 1.61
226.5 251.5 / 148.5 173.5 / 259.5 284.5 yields 4.15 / 2.34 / 1.66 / 1.96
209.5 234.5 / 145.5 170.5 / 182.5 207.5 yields 3.85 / 2.19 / 1.61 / 1.71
